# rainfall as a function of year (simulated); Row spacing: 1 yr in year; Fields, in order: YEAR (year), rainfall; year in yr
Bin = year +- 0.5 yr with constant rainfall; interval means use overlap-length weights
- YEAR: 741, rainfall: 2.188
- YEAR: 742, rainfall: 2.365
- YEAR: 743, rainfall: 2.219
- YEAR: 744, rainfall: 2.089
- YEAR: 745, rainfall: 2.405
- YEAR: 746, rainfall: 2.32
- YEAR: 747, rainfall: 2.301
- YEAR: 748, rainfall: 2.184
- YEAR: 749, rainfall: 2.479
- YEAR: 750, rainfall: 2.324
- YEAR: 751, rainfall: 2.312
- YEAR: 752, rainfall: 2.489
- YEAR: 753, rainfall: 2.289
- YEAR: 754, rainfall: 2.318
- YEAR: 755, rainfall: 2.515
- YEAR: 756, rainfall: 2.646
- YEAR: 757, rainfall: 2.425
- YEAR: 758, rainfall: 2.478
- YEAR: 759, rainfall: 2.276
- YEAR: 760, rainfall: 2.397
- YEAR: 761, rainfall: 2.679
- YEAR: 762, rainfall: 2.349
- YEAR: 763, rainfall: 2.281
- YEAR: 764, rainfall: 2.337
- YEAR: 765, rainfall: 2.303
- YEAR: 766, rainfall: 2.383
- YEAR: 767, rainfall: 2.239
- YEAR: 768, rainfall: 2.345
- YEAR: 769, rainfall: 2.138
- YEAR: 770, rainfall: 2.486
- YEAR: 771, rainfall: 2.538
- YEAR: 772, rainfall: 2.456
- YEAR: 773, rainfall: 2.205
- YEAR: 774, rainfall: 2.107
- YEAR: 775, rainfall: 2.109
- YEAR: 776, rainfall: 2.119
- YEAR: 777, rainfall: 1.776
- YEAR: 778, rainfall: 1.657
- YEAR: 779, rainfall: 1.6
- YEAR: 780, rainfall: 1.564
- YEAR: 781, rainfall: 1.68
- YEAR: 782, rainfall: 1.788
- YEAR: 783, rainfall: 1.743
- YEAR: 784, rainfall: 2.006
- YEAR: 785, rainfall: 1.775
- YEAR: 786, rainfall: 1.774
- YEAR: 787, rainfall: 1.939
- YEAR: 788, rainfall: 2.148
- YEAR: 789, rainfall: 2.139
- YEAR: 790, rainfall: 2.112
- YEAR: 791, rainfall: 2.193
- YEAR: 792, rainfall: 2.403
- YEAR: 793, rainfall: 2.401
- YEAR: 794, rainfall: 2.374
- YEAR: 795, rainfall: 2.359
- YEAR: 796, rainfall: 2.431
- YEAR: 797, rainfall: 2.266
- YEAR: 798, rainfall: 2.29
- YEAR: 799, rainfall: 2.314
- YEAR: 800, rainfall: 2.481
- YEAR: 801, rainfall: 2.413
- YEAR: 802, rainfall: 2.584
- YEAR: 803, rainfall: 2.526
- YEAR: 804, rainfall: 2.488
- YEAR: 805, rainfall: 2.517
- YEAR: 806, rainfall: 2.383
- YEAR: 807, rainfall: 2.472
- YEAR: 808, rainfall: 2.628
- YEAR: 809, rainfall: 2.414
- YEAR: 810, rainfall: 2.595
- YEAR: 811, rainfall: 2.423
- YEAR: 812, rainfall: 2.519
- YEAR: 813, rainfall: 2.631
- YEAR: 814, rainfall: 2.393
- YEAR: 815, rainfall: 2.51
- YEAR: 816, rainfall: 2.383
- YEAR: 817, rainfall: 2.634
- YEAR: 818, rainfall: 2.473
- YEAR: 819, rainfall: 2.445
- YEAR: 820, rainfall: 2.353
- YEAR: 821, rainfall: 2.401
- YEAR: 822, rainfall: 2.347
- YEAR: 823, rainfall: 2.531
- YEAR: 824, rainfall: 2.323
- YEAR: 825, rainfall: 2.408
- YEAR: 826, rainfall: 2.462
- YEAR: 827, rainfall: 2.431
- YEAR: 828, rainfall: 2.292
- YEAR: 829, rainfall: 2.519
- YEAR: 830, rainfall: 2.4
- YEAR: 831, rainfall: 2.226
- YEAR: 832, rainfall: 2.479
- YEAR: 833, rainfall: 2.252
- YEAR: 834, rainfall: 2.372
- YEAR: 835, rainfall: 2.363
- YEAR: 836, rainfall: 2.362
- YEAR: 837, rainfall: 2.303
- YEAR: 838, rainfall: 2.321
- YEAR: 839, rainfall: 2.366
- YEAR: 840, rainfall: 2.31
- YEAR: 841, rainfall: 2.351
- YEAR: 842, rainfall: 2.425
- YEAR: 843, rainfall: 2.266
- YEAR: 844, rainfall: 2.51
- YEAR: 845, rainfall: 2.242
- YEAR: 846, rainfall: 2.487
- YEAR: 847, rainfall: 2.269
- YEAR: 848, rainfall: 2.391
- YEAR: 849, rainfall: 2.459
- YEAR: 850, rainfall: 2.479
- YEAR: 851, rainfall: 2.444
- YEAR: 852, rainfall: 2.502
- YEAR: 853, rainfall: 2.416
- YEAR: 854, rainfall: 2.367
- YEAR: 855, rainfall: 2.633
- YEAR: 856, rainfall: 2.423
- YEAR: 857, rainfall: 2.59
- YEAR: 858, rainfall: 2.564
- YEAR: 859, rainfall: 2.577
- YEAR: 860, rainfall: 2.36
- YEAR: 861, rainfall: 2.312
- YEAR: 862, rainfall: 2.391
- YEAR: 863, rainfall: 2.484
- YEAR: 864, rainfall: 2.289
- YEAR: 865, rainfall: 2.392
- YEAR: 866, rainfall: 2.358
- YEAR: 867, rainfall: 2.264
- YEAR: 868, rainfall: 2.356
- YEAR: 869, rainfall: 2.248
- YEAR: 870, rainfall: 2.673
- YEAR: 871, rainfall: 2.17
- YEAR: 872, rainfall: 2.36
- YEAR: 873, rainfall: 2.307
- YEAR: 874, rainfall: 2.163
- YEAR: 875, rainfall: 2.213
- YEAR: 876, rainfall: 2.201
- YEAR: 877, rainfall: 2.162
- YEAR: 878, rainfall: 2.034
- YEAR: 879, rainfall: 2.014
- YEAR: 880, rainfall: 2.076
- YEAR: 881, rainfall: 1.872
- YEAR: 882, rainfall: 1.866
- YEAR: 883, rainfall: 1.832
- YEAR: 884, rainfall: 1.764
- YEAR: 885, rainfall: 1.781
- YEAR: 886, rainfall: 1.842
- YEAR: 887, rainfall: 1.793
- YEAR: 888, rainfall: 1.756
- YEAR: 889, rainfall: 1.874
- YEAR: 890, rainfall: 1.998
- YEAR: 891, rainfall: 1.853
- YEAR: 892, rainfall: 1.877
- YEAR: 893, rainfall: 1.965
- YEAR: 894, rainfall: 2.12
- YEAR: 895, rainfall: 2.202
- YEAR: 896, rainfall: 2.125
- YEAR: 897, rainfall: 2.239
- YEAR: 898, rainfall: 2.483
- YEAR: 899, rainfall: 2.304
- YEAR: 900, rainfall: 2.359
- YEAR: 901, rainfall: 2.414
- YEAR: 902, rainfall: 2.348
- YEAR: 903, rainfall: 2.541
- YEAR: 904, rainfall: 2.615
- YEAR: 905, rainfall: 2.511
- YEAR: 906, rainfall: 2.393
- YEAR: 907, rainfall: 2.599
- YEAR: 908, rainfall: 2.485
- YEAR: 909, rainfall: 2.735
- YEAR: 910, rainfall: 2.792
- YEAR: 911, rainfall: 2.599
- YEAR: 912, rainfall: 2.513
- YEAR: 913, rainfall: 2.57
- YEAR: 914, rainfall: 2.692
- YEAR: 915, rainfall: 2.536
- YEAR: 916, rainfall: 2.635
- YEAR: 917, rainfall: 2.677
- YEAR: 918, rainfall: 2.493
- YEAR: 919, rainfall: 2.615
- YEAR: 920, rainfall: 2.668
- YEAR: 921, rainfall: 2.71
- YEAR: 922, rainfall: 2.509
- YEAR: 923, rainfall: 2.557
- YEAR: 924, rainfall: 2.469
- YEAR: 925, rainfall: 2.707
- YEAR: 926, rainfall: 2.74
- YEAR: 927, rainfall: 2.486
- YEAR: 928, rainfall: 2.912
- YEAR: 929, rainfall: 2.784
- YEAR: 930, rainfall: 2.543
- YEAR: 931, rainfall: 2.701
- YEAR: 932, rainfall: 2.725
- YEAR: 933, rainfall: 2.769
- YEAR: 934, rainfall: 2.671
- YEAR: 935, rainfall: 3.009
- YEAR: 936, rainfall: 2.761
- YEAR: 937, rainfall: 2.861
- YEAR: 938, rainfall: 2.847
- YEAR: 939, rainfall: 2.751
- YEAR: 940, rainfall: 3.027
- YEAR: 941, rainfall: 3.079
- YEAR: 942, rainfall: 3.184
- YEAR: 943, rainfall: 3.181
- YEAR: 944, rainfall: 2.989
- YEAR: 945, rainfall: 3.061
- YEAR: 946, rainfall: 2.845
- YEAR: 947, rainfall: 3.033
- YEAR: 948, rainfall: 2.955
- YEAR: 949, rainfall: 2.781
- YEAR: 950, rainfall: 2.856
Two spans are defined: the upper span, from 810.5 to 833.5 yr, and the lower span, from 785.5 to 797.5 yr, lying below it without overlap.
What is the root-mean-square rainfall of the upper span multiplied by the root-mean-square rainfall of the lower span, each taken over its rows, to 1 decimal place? 5.4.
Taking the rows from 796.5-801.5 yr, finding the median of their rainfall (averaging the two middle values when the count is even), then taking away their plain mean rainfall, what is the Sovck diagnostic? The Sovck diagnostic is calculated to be -0.04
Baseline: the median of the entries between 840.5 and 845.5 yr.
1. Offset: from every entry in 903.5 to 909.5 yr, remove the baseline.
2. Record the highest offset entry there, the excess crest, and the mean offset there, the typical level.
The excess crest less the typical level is 0.18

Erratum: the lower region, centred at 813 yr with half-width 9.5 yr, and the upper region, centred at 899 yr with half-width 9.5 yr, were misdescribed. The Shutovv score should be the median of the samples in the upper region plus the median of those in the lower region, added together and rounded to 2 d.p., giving 4.82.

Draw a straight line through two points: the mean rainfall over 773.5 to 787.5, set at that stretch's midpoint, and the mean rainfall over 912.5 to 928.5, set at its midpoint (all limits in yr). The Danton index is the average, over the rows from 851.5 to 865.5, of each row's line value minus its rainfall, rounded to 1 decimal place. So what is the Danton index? -0.2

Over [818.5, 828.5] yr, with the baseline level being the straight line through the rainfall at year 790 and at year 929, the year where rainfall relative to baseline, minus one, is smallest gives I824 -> 828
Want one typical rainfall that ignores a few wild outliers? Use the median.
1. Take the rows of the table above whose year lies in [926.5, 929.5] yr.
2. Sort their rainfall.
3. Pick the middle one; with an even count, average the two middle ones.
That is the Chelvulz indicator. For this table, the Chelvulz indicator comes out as 2.78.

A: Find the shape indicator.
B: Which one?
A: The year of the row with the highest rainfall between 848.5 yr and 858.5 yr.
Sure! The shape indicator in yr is 855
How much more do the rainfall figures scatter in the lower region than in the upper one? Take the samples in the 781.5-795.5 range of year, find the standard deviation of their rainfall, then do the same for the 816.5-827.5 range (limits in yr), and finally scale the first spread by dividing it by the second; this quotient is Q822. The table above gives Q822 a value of 2.8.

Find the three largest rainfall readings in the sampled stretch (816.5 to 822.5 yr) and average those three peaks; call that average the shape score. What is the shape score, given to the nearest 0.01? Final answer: 2.52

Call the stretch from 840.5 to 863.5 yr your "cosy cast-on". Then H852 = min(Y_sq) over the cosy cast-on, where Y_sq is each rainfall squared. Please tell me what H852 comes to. 5.0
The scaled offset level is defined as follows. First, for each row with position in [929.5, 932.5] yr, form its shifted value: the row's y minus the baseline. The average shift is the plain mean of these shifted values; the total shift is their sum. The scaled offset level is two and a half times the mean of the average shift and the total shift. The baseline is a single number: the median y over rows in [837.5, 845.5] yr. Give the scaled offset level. 1.6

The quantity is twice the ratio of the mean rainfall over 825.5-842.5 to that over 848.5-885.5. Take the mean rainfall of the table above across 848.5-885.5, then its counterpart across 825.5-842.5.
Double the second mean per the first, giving 2.08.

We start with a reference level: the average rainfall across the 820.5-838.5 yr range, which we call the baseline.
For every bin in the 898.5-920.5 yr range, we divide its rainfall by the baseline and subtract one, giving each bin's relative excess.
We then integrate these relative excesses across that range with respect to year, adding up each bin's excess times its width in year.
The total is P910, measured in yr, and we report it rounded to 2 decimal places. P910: 1.60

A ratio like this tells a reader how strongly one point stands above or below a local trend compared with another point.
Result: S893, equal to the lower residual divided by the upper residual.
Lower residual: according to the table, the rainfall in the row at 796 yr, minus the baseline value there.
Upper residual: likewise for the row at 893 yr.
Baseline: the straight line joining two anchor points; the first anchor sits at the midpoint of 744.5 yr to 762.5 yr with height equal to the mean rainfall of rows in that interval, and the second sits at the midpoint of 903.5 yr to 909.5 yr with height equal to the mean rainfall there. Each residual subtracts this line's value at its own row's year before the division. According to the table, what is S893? 0.0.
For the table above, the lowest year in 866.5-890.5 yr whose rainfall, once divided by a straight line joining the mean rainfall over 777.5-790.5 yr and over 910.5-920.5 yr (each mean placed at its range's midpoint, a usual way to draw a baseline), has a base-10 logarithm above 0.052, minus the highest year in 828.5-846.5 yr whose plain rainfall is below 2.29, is 25 yr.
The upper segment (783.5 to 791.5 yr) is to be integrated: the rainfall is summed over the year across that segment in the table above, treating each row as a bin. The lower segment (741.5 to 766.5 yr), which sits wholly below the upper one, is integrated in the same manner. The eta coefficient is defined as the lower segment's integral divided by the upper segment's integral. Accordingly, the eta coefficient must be 3.7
